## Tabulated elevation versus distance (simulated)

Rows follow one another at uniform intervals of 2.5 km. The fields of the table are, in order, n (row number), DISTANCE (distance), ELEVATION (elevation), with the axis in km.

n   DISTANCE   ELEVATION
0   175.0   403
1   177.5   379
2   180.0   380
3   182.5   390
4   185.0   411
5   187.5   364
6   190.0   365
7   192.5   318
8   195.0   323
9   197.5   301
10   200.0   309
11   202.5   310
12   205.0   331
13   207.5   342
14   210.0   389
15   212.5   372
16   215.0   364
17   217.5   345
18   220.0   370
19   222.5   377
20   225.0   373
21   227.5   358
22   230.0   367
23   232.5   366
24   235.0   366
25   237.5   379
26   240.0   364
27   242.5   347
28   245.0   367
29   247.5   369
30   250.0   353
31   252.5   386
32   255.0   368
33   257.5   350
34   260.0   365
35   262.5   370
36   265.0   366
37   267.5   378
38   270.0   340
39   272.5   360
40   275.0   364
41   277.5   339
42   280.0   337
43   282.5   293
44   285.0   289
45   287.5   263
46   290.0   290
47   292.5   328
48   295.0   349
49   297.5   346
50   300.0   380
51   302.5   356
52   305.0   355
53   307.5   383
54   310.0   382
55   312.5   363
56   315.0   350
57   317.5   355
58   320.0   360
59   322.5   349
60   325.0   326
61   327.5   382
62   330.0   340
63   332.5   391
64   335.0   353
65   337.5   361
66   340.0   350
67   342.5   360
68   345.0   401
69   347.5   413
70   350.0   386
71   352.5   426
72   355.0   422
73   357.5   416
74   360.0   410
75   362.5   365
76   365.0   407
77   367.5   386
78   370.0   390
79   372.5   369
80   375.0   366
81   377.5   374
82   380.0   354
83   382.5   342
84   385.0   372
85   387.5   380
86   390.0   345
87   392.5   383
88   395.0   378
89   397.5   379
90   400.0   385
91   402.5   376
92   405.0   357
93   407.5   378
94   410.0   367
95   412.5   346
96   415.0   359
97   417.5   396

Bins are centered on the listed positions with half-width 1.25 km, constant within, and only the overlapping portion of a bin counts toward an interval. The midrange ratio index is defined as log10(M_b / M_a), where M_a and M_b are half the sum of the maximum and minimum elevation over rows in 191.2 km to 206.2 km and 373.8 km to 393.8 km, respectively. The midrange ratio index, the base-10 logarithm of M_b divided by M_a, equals 0.060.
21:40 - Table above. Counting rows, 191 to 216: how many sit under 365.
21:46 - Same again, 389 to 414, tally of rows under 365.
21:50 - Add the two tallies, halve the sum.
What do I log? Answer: 5.50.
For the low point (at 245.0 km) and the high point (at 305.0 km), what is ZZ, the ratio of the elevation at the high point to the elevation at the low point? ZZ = 0.97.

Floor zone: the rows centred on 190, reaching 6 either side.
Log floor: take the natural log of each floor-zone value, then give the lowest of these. 5.76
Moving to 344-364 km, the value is 5.90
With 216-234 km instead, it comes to 5.84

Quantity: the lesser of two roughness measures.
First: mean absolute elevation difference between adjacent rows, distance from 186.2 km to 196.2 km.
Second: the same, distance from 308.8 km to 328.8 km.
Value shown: 17.7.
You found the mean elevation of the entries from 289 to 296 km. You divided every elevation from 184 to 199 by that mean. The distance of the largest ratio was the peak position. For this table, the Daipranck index 185.0 km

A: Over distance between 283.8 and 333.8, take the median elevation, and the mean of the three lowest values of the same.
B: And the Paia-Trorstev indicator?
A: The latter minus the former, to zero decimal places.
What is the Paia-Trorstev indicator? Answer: -72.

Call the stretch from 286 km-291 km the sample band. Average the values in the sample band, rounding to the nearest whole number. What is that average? 276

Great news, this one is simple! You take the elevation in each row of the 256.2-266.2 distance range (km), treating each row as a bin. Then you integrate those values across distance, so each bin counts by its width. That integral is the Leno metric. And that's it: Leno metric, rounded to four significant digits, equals 3628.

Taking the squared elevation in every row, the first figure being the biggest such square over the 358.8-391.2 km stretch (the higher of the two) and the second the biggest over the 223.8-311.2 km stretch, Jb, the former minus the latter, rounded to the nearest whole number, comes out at 19104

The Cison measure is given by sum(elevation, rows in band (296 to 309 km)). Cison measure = 1820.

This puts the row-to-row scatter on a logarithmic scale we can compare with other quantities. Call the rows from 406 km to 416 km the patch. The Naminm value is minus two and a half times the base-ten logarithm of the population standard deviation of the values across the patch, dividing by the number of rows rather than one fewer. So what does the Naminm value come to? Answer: -2.7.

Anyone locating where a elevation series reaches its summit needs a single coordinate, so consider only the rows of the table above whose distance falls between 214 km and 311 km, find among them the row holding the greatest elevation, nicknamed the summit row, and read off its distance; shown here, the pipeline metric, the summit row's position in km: 252.5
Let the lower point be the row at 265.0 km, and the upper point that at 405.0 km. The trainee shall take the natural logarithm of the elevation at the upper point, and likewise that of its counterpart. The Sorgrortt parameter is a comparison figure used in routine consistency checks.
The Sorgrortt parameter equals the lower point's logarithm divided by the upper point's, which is 1.00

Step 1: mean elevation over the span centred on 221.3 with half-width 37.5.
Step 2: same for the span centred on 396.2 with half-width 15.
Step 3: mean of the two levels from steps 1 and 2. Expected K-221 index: 363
